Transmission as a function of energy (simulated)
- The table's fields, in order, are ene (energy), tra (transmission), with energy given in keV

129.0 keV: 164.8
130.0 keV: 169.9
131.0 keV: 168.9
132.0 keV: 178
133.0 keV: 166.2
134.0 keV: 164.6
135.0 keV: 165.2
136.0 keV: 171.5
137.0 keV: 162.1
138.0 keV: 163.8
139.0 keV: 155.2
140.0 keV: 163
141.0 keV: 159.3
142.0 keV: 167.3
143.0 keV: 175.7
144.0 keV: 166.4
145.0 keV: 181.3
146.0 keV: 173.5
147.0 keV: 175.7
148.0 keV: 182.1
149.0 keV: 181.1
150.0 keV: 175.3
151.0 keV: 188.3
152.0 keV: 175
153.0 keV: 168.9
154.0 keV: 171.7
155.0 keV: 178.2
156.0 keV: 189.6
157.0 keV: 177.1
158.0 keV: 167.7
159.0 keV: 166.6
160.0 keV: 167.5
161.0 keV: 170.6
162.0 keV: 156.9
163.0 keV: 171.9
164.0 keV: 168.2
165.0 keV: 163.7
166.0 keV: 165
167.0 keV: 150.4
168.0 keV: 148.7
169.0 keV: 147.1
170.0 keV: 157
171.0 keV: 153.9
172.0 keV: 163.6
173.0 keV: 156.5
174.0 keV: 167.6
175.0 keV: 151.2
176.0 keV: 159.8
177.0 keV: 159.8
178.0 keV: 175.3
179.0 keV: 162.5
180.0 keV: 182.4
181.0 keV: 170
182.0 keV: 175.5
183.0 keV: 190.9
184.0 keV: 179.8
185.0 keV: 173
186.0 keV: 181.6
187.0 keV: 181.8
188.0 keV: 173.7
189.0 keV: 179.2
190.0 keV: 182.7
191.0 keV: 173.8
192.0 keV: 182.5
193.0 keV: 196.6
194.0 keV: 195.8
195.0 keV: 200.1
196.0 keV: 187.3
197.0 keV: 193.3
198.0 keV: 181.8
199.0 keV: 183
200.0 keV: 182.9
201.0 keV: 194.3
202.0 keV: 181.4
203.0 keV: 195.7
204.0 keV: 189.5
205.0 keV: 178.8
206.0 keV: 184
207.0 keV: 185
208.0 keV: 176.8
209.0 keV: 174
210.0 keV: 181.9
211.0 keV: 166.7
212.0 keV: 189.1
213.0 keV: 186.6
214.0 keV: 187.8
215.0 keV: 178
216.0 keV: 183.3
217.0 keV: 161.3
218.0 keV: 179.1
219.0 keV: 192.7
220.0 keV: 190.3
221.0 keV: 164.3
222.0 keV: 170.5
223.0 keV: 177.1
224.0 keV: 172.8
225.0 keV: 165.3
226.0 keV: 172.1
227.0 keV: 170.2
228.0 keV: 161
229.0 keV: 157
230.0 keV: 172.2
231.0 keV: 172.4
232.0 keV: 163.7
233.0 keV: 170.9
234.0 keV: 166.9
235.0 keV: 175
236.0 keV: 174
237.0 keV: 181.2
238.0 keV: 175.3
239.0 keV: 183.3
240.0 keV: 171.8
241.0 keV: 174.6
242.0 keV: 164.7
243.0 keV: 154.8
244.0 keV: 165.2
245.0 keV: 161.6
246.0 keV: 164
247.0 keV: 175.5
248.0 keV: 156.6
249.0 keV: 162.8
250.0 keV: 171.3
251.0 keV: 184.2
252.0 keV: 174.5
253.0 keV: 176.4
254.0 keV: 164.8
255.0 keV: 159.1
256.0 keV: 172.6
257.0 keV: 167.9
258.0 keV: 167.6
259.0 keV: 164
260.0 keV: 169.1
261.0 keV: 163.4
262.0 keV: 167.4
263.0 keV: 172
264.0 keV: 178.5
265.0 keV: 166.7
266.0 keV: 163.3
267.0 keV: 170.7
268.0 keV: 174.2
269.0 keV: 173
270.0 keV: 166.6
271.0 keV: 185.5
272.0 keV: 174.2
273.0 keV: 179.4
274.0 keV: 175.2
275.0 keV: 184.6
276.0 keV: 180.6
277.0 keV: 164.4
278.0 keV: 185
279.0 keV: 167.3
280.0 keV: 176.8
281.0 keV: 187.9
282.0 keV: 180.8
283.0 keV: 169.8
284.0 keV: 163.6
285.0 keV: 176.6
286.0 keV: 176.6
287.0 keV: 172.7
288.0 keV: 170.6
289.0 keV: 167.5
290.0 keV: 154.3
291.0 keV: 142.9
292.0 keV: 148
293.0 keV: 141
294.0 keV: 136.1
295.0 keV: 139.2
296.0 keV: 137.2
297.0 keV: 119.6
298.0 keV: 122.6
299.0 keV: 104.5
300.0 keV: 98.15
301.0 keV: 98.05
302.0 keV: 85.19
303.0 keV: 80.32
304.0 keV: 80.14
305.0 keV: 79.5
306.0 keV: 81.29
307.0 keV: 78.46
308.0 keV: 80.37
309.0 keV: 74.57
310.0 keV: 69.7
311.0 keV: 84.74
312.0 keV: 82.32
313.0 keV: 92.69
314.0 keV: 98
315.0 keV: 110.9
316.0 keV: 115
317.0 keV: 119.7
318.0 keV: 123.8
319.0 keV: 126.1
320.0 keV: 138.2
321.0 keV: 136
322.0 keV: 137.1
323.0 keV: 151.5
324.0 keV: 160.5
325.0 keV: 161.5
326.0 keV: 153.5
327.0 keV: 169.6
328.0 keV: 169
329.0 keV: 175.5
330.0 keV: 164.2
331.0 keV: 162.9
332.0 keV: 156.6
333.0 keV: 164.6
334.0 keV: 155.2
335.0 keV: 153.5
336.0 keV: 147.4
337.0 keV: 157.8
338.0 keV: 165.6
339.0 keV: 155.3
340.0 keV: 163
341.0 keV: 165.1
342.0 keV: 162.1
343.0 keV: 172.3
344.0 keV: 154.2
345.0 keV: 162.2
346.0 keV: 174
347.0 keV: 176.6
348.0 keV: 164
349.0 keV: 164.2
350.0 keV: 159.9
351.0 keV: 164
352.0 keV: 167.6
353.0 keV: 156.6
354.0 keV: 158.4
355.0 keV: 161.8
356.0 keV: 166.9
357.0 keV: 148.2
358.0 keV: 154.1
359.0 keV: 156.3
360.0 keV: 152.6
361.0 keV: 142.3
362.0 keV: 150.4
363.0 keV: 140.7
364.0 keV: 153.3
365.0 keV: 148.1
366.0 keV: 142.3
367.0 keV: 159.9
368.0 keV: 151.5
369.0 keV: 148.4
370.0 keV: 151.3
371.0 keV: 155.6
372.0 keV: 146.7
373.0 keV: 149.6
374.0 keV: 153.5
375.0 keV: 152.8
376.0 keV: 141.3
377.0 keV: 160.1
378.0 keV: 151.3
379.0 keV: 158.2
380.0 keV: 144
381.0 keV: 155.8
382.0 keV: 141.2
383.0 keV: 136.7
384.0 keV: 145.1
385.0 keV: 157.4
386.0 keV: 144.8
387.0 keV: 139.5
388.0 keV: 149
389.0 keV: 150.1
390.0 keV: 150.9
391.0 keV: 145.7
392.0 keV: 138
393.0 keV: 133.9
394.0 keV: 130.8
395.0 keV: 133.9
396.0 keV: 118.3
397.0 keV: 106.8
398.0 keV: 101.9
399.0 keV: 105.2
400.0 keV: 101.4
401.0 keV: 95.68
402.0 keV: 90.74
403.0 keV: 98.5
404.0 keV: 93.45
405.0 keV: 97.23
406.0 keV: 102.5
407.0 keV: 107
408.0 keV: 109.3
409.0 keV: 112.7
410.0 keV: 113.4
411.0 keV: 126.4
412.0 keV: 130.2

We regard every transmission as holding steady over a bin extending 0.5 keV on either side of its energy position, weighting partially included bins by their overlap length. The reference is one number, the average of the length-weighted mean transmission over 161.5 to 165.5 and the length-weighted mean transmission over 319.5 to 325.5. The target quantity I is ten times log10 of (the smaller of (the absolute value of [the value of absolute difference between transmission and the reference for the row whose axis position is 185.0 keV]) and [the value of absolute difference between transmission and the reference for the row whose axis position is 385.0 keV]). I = 0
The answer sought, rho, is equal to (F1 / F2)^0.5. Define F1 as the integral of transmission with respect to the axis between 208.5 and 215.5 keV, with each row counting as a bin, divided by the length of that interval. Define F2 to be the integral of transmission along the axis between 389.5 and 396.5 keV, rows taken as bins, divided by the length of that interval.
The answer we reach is 1.15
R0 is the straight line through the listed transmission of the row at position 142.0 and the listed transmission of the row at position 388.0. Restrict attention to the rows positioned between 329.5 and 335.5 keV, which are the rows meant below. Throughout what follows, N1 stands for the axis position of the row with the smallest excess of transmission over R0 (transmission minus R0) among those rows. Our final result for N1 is 335.0 keV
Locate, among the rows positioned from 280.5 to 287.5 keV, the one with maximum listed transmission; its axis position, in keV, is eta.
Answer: 281.0 keV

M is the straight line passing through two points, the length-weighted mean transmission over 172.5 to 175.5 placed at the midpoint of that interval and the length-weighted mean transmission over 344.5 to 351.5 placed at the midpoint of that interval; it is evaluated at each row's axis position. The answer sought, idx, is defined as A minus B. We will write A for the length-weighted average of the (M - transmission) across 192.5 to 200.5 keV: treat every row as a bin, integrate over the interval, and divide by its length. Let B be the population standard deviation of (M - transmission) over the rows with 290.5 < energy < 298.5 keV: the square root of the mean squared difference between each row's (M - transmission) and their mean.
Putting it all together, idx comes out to -40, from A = -31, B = 9.3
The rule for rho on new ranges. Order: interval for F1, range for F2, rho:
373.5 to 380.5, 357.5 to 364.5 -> 1.01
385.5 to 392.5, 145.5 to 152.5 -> 0.90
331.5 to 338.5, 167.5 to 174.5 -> 1.00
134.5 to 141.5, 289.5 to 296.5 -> 1.07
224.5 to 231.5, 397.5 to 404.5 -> 1.31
